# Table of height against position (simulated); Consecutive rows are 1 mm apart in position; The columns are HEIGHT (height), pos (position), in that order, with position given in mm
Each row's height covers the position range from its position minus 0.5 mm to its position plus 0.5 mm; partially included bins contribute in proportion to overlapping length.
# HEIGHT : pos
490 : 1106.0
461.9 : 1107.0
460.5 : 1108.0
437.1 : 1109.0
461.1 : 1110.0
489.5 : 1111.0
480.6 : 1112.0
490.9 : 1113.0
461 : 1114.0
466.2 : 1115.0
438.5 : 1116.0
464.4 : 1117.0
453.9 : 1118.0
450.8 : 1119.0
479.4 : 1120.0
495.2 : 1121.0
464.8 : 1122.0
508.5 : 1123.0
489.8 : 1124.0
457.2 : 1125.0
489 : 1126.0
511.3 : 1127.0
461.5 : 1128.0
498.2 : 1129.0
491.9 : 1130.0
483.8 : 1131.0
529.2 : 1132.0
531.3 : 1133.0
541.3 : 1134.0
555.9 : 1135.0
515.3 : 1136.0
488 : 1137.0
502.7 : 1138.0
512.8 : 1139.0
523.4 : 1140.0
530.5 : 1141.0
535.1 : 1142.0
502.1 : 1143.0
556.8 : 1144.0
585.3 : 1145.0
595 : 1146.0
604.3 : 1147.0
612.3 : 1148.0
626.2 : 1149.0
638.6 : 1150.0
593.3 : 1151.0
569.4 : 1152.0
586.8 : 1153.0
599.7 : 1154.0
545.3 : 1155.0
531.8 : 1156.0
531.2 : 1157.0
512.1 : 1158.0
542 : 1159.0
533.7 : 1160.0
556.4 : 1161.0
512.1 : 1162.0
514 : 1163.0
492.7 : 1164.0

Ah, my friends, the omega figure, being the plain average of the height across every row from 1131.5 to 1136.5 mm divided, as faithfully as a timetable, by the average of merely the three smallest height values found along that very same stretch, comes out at 1.02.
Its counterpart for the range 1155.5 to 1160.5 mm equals 1.01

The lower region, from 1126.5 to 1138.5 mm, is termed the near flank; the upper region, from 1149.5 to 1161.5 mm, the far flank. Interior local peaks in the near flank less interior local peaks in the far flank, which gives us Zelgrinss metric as 0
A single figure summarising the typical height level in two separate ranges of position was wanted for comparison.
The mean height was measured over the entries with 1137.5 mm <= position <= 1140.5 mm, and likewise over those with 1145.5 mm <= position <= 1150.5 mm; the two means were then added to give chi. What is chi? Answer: 1128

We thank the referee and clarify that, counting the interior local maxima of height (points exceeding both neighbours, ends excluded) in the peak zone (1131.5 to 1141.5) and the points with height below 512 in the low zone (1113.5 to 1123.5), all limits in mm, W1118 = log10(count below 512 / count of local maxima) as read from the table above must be 1.0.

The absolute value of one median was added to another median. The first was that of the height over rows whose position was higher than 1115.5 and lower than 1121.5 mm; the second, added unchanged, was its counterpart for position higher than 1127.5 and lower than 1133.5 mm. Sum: 954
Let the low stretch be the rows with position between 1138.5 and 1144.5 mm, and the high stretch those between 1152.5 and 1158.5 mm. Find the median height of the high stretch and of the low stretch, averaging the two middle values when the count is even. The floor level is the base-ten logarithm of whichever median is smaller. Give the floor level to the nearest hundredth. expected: 2.72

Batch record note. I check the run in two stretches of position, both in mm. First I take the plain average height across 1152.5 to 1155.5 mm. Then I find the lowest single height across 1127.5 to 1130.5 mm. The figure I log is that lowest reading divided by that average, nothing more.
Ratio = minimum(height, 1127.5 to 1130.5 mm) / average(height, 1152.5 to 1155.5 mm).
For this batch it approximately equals 0.80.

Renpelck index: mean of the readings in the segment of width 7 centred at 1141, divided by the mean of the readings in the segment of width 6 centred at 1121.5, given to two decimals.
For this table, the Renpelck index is 1.09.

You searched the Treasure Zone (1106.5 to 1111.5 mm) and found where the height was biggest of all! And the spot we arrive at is 1111.0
